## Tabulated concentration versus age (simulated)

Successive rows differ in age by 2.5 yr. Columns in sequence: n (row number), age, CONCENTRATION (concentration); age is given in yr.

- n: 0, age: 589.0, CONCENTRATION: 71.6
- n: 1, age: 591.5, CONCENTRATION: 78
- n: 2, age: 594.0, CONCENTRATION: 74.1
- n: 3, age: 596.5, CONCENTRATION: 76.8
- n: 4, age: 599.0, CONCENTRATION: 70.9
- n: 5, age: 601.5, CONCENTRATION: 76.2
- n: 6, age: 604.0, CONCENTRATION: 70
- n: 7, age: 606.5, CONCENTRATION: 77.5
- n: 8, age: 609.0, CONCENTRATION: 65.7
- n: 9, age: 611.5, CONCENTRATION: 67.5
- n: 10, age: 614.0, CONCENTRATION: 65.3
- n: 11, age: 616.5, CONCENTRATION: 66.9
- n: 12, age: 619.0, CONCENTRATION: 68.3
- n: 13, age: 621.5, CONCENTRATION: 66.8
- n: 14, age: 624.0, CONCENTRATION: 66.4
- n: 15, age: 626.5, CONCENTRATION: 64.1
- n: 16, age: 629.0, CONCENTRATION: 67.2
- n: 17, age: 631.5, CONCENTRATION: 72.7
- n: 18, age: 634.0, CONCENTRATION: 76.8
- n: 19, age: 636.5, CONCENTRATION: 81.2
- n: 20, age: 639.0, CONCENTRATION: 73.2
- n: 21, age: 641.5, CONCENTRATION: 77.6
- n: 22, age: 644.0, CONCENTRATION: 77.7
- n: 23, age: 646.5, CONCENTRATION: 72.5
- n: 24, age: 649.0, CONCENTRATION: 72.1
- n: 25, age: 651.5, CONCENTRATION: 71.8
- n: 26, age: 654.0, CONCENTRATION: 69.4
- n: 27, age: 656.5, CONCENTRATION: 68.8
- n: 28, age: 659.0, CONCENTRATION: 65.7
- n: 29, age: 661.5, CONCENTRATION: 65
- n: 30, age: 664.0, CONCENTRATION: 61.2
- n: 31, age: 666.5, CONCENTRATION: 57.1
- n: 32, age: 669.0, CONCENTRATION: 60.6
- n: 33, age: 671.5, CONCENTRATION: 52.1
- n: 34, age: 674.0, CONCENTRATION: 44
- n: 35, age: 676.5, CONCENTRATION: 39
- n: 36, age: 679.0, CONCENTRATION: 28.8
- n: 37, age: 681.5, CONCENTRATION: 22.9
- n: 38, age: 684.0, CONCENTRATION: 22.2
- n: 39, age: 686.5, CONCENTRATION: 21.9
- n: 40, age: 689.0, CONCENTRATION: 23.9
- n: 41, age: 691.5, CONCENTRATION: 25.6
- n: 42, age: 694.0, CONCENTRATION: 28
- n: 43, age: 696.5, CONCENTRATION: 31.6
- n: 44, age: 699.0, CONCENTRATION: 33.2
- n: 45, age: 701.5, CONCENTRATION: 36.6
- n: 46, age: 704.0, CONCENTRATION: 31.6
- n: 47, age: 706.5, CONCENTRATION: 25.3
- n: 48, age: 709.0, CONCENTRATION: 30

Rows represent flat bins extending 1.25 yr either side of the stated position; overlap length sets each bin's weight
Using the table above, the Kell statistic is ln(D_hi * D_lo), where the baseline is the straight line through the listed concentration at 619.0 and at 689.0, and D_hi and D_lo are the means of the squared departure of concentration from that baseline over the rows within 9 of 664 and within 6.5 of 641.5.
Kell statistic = 12.4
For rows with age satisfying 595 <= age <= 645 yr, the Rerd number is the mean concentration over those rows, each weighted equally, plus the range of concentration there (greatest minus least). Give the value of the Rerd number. 89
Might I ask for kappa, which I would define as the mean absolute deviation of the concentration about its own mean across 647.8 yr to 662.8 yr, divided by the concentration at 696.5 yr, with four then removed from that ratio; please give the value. -3.93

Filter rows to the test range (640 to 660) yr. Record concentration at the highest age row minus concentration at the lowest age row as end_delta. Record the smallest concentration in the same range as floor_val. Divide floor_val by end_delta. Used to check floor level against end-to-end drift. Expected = -5.5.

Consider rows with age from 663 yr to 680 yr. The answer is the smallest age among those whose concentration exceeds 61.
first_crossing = 664.0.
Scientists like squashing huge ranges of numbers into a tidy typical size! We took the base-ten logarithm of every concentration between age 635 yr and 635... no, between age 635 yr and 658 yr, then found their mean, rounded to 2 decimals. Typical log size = 1.87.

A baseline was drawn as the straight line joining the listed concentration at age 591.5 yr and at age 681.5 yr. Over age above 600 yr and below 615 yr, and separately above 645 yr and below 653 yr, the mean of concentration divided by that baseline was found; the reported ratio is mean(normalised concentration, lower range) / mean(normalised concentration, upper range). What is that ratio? 0.61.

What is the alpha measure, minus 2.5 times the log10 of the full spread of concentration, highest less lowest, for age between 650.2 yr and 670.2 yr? -2.92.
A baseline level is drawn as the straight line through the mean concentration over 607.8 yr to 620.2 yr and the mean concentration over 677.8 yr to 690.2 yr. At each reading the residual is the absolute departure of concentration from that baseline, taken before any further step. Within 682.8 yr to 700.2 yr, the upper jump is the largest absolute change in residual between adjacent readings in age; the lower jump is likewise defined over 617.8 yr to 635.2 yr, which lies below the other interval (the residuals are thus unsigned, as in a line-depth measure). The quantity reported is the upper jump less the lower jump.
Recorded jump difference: -1.9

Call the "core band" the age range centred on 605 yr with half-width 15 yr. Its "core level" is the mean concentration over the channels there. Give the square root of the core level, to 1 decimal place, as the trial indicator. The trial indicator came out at 8.5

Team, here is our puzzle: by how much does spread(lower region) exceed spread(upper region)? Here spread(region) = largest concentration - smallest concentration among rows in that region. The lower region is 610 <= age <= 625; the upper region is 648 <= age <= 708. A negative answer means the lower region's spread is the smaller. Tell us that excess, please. -47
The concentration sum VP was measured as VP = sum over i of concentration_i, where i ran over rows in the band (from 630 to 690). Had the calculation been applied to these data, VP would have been 1378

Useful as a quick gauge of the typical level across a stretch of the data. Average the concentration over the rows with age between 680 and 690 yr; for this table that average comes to 23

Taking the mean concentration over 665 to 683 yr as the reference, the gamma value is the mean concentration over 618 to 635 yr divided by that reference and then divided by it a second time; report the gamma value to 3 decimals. 0.036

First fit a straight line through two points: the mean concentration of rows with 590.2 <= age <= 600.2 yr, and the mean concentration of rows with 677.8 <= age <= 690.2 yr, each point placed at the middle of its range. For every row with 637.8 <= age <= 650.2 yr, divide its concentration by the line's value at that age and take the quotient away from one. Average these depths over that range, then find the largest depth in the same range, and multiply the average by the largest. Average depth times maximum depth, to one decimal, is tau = 0.3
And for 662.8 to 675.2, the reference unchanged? 0.3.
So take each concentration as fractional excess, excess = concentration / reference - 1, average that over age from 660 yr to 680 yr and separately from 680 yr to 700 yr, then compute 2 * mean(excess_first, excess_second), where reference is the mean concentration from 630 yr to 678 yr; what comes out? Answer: -0.8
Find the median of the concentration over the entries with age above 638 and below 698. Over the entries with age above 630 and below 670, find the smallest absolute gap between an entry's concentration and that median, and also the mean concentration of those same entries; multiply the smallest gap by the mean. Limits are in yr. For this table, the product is 123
